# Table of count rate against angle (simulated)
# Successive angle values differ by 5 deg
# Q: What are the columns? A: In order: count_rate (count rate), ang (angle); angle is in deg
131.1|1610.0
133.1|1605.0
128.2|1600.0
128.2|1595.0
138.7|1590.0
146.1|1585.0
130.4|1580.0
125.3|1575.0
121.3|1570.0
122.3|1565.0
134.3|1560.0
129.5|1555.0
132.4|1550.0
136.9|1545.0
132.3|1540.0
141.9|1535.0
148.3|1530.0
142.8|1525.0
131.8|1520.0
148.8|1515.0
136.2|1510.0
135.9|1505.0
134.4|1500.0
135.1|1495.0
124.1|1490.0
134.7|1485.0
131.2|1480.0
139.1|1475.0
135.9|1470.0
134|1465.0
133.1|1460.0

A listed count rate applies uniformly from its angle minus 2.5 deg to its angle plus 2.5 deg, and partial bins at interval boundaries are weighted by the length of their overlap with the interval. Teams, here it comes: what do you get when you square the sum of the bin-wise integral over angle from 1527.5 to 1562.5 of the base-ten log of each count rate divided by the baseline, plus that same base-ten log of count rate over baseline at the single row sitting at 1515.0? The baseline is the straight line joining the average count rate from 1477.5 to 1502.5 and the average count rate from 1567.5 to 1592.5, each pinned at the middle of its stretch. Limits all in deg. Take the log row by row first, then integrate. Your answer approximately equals 0.28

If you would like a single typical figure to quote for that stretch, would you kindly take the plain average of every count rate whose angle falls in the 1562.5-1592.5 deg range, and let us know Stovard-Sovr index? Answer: 131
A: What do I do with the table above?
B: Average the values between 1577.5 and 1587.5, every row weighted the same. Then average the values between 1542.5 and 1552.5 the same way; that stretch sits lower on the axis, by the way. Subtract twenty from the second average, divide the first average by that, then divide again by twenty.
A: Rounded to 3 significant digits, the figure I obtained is 0.0603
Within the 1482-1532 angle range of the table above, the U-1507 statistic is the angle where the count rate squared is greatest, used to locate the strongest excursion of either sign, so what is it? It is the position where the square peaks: 1515.0 deg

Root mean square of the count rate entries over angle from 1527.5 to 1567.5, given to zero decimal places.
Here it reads 135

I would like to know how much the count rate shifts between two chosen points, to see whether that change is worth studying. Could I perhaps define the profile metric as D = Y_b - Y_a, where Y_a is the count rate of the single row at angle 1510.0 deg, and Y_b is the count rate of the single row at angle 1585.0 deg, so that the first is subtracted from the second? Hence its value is 10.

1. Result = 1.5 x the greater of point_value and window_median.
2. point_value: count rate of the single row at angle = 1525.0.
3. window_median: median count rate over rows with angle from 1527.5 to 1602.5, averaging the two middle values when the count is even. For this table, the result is 214.2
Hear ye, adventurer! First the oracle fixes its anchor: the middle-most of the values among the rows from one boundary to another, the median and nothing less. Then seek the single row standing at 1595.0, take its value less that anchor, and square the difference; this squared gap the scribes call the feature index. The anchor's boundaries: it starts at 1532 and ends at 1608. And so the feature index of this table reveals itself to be 17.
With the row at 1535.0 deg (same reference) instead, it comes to 92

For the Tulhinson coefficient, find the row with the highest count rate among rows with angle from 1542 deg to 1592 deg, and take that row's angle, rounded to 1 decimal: 1585.0 deg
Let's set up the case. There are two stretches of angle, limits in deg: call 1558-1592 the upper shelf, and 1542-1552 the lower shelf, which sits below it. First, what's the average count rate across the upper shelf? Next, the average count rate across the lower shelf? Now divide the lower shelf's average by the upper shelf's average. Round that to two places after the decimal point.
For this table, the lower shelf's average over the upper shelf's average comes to 1.03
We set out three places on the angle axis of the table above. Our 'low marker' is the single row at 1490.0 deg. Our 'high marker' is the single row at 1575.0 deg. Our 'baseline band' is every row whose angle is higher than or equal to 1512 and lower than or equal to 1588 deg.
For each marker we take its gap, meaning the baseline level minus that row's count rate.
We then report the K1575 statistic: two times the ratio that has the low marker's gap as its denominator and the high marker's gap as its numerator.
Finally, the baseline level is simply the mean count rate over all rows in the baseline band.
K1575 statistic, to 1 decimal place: 1.8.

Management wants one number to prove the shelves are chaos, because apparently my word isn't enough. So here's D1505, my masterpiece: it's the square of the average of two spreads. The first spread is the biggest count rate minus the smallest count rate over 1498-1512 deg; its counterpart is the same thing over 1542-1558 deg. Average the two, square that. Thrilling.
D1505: 21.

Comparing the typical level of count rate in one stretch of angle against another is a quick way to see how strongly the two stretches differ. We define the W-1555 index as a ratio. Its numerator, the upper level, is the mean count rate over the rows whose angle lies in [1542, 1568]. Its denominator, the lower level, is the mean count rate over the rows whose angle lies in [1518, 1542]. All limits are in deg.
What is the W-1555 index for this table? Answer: 0.94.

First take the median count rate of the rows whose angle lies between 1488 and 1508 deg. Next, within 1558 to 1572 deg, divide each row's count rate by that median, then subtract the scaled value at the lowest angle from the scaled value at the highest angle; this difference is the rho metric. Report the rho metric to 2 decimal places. -0.10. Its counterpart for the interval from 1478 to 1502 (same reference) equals 0.02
